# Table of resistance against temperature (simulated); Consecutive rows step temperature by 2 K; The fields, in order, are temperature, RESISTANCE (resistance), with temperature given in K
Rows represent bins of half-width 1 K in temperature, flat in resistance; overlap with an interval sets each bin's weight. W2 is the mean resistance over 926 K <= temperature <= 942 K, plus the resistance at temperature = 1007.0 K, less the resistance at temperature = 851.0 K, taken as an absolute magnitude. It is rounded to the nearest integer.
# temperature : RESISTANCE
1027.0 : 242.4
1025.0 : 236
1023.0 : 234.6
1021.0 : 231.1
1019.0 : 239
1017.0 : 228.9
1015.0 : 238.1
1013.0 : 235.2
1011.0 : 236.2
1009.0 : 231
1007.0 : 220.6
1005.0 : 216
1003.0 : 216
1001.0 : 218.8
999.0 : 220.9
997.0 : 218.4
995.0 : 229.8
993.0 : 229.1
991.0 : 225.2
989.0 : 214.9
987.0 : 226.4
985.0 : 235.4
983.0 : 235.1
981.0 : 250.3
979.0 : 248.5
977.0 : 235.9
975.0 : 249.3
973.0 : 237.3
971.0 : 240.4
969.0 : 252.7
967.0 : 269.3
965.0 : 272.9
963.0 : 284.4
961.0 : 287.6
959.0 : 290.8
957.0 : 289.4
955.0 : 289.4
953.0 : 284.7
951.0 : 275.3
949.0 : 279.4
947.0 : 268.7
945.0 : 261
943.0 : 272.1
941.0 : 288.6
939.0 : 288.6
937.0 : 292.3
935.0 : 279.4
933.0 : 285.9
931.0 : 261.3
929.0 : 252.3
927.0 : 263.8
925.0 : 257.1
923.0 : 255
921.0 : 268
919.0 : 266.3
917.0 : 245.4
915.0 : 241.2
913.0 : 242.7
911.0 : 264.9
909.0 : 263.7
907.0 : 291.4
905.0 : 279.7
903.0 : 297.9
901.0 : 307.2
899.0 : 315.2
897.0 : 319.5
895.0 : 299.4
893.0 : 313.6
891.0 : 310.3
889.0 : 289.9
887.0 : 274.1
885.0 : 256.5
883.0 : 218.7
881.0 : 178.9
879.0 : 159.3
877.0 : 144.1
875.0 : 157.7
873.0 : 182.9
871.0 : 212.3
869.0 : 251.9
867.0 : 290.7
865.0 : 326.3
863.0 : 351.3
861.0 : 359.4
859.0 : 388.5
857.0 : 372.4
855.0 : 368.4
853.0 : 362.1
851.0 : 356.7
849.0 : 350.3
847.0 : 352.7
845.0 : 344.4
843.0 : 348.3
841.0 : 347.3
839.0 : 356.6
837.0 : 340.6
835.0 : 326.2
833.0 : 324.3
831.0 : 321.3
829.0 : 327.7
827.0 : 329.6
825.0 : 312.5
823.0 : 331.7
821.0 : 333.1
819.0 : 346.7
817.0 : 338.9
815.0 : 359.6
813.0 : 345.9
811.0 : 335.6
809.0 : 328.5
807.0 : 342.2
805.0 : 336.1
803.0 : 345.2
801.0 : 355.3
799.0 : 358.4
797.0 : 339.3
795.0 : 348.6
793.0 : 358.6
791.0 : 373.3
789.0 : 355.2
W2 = 140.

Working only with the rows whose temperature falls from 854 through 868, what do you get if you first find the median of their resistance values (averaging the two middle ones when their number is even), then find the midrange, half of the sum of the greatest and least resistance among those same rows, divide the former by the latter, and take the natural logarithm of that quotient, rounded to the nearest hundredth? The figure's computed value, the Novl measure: 0.06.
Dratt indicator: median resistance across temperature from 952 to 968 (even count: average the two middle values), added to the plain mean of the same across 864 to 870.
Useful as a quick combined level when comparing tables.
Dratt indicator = 576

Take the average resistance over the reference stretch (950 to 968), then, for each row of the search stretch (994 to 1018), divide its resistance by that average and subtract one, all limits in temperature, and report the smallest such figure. -0.2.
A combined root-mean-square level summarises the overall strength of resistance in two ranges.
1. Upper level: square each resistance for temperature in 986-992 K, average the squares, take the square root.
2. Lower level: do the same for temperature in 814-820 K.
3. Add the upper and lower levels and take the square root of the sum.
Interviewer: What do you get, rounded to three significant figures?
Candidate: 23.9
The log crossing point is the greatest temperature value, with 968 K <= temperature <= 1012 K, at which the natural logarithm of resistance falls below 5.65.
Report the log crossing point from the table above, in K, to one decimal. 1011.0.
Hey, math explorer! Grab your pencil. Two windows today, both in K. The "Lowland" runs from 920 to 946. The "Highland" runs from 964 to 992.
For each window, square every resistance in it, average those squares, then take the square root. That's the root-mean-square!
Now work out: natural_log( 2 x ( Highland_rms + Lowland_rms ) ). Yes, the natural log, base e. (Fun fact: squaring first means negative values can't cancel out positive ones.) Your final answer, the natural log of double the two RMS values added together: 6.94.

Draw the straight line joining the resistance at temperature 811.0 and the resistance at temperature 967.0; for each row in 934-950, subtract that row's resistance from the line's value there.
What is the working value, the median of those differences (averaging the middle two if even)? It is 1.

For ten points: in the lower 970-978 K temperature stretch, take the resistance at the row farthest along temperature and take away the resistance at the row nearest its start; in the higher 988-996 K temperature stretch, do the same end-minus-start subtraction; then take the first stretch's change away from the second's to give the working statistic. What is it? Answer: 19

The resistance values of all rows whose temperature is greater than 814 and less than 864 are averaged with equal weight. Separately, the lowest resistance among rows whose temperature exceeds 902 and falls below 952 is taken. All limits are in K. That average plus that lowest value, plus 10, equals 597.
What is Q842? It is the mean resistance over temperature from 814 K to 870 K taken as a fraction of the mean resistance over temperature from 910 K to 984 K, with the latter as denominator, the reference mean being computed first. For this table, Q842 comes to 1.28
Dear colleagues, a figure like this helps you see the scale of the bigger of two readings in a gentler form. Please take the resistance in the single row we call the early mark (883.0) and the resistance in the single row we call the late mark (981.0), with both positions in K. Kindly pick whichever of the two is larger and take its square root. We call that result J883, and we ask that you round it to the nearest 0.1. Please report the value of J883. 15.8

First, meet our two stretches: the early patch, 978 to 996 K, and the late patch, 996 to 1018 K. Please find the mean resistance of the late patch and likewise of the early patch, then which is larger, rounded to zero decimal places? 233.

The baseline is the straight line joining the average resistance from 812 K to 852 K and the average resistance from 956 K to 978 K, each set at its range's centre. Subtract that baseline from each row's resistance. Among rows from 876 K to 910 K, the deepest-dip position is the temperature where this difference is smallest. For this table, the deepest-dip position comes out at 877.0 K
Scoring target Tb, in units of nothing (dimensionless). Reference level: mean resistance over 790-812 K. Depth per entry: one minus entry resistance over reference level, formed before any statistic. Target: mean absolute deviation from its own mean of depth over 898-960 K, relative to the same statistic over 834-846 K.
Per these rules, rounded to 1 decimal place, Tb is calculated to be 2.2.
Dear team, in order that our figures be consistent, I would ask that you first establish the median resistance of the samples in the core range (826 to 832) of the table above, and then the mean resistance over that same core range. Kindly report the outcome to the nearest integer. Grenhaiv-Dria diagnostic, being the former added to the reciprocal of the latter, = 328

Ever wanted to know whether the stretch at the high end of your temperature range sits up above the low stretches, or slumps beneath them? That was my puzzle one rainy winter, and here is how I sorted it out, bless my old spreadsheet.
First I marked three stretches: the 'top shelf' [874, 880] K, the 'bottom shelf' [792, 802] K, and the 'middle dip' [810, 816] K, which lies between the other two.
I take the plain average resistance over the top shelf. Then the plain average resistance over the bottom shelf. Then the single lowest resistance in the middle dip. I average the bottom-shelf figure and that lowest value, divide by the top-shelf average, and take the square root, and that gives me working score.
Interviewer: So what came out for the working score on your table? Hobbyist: 1.50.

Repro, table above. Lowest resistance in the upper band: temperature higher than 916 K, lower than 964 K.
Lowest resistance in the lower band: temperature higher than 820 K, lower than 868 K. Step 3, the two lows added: 536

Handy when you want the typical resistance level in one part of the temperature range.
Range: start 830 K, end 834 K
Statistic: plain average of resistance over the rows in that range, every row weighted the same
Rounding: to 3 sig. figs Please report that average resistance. 323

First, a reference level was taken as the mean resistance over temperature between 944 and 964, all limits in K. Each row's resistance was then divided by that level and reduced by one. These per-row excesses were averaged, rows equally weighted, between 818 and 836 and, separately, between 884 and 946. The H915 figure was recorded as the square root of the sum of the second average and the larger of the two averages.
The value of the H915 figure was 0.39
